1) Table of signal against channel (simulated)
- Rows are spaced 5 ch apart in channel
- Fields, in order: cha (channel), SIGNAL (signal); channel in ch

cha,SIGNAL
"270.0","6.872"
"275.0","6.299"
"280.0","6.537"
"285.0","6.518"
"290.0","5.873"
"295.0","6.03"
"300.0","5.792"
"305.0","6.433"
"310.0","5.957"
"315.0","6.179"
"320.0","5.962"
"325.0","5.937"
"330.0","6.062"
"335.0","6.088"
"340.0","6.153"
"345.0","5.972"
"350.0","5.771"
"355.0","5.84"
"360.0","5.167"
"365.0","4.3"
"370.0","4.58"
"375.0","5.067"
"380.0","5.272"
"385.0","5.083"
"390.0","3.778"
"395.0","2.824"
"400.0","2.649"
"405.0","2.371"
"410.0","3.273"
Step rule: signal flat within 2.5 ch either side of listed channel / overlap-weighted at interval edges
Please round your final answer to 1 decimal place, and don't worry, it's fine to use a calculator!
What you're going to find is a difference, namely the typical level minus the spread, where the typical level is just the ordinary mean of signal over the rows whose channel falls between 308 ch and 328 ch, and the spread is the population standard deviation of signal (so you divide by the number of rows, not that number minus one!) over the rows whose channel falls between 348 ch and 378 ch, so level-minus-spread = 5.4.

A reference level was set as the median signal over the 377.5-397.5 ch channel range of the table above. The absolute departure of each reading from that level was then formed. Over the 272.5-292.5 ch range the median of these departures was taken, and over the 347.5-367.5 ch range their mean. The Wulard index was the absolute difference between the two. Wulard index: 1.07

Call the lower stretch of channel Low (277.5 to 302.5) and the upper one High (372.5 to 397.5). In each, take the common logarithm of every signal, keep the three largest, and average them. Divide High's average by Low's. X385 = 0.885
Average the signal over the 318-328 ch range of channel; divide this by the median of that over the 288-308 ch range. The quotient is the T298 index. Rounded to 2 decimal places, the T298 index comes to 1.00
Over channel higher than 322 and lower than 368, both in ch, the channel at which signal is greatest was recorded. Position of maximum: 340.0 ch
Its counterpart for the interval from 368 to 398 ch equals 380.0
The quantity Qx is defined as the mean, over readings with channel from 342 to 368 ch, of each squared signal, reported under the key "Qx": 30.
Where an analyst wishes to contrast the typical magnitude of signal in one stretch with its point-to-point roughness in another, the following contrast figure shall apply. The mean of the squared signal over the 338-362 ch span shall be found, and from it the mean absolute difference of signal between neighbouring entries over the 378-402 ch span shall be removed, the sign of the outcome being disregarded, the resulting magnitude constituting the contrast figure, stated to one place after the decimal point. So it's 32.9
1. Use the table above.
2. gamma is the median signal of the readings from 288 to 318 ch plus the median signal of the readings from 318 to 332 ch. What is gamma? 12.0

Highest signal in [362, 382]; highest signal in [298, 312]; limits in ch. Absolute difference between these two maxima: 1.2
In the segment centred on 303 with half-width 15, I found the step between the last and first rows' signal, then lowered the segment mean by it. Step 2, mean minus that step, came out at 5.74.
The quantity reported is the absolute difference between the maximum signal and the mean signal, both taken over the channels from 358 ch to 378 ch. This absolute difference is 0.39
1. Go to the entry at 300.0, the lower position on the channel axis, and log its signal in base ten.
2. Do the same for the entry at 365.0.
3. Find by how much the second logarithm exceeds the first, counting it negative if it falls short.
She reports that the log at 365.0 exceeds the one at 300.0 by -0.13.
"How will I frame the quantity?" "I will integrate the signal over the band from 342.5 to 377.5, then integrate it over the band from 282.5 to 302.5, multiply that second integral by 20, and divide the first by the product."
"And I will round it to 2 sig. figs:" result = 0.076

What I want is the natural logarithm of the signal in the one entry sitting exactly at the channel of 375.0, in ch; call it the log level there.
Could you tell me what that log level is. 1.62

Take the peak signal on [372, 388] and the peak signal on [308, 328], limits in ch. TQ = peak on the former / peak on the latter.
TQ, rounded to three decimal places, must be 0.853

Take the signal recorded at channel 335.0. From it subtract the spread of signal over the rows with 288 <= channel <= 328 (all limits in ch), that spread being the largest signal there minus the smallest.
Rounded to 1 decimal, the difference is 5.4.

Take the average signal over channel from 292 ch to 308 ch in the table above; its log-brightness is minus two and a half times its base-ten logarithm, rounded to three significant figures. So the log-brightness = -1.96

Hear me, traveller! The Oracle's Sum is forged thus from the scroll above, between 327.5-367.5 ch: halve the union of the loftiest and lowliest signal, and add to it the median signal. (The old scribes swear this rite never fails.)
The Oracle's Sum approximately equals 11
